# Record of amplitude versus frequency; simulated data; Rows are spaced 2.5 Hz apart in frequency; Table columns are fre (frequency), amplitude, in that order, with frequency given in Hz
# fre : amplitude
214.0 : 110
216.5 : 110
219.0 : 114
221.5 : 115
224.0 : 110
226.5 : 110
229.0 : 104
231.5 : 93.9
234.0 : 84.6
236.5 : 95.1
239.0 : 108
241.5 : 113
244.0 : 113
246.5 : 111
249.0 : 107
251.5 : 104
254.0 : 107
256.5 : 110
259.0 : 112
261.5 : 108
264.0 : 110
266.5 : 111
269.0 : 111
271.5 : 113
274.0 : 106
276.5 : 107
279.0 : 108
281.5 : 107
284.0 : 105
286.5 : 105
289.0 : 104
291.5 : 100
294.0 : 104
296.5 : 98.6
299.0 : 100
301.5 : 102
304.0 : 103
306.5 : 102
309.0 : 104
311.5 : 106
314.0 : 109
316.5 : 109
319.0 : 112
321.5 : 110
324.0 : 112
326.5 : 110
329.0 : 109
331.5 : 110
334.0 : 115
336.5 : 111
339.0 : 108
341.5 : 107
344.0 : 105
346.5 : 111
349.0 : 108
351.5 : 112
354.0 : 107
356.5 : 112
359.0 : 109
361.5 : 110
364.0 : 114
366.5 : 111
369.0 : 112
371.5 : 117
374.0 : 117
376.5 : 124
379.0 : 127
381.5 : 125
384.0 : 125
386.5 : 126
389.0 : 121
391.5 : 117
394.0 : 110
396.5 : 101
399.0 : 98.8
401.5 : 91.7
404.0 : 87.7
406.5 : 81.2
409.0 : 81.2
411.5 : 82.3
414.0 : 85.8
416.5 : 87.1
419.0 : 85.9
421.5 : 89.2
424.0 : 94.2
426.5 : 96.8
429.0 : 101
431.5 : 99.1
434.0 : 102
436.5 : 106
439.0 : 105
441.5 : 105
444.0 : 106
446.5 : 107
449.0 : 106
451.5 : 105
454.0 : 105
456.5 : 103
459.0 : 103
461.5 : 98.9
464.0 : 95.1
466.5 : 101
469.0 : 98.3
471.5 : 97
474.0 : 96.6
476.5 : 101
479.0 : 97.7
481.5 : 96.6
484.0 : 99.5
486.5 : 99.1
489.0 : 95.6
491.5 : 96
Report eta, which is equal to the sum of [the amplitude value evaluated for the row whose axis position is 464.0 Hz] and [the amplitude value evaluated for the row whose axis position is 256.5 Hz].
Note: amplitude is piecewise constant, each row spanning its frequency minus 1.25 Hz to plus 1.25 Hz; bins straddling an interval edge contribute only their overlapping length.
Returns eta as 205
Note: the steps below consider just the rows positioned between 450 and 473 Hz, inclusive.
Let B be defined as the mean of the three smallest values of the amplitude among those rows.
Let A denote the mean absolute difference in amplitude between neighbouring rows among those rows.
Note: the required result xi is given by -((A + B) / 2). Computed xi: -50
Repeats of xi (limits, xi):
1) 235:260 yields -53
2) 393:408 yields -46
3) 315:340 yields -56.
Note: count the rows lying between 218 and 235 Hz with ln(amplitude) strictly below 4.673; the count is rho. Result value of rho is 3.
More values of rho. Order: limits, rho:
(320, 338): 0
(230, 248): 3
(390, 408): 5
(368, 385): 0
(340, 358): 3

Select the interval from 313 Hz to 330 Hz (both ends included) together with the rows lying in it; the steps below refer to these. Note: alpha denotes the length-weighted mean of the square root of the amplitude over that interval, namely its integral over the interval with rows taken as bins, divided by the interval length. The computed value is 10.5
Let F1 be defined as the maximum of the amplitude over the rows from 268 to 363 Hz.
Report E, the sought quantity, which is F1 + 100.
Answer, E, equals 215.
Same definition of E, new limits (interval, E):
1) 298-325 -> 212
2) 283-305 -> 205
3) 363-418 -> 227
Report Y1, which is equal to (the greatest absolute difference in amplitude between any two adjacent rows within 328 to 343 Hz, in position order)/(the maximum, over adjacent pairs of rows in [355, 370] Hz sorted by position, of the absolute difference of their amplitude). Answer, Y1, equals 1.25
